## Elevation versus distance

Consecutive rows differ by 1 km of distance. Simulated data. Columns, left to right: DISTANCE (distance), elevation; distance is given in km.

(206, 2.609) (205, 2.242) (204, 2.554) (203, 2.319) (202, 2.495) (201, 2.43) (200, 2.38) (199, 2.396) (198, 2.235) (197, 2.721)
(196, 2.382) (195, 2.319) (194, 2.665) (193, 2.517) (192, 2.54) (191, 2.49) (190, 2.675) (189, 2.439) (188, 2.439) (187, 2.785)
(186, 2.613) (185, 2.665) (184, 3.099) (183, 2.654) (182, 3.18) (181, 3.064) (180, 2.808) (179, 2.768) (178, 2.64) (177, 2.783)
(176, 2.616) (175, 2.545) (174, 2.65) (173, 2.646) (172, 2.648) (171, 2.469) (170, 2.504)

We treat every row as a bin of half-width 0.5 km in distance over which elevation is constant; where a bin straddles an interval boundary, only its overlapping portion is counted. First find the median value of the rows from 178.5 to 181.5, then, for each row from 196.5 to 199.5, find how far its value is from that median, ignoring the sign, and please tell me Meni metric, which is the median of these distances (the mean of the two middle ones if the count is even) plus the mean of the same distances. 0.8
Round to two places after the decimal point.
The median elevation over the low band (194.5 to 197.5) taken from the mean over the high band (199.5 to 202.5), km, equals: 0.05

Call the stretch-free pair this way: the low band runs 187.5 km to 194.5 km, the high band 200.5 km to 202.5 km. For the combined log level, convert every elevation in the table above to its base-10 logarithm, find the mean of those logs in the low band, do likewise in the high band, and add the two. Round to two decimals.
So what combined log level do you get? 0.80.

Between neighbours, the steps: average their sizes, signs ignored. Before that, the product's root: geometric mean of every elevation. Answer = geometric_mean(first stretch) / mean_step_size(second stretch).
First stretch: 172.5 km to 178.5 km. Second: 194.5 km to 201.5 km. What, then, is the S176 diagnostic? 14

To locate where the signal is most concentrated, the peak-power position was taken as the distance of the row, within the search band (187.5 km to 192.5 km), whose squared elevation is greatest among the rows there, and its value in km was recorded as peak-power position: 190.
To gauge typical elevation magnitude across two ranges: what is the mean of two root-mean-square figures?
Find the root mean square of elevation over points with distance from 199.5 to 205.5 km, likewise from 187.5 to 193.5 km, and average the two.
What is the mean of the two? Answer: 2.46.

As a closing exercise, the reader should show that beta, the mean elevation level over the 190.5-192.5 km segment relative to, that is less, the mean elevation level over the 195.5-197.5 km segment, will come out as -0.04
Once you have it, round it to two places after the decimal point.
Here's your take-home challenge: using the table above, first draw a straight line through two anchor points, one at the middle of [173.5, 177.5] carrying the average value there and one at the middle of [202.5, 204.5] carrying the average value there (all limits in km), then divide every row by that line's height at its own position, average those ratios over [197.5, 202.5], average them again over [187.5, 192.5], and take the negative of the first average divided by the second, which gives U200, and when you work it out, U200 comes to -0.98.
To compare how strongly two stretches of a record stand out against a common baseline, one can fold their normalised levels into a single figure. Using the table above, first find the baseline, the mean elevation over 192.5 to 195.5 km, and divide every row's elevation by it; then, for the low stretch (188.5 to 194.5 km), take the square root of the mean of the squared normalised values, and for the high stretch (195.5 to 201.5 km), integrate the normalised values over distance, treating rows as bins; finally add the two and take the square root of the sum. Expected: 2.62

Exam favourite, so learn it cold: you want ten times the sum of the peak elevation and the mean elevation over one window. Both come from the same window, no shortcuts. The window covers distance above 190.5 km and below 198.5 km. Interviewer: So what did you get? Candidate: 52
